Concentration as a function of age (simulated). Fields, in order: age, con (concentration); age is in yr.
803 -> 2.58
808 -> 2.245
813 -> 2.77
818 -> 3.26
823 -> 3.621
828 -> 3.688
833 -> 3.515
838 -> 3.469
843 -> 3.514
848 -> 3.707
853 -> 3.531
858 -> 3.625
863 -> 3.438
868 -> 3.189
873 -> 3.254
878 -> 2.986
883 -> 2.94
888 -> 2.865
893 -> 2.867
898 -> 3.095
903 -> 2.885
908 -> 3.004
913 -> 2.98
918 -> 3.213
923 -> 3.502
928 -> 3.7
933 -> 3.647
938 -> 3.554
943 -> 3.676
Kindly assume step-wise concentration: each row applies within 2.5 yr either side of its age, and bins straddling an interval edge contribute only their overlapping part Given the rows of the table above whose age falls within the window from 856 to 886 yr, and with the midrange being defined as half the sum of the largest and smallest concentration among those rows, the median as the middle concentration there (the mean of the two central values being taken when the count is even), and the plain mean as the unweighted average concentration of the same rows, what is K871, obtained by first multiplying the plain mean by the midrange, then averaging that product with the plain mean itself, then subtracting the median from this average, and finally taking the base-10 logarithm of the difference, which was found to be 0.57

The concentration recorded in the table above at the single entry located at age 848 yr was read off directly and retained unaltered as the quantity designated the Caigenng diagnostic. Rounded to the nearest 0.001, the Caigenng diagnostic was 3.707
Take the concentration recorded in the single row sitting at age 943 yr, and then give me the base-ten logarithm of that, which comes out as 0.565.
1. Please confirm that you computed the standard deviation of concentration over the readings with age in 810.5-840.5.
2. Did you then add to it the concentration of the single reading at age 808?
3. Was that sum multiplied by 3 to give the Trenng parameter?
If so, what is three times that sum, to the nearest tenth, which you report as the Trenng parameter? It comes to 7.7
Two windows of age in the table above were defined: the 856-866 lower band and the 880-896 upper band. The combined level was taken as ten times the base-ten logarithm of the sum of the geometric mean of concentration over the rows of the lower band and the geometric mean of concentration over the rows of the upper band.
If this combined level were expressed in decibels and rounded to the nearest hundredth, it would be 8.08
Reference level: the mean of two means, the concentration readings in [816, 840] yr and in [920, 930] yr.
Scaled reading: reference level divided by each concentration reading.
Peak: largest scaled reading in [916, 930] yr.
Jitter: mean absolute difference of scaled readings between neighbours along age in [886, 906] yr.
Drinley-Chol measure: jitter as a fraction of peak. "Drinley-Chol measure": 0.053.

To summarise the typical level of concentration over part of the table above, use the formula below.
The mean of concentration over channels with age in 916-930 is 3.47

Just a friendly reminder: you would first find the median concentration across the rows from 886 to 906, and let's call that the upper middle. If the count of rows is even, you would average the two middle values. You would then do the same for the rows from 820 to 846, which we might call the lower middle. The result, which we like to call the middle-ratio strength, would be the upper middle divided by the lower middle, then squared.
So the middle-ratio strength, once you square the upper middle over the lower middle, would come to 0.67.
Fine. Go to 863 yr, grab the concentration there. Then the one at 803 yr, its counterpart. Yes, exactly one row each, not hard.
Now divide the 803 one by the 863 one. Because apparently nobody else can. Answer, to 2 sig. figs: 0.75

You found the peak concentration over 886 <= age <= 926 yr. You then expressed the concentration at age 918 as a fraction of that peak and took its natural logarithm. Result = -0.1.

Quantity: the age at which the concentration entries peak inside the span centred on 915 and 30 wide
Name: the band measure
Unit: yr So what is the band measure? 928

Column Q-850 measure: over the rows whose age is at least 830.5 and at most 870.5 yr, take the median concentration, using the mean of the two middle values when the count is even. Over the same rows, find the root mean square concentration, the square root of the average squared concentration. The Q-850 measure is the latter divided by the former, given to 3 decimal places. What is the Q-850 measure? 0.996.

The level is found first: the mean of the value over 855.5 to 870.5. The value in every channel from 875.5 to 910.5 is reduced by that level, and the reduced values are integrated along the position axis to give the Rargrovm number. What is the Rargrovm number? -16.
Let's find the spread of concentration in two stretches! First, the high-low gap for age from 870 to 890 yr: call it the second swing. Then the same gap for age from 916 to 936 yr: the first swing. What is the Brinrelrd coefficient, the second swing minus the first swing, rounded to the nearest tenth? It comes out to -0.1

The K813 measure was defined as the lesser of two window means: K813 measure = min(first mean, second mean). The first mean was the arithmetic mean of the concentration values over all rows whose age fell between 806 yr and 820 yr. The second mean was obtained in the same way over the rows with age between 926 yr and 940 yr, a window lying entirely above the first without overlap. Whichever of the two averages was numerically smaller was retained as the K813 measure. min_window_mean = 2.76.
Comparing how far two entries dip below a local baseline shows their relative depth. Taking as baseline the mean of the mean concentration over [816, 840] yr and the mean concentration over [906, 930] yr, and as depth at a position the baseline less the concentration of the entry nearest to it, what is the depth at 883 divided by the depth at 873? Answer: 3.2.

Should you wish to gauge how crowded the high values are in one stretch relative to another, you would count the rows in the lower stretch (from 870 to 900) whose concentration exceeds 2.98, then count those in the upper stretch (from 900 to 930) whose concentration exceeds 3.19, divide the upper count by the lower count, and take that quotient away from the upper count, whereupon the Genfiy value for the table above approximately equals 2.0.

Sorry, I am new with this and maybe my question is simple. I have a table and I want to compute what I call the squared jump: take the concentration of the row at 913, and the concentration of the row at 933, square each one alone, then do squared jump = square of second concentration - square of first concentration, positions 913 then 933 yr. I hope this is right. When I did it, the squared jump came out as 4.4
